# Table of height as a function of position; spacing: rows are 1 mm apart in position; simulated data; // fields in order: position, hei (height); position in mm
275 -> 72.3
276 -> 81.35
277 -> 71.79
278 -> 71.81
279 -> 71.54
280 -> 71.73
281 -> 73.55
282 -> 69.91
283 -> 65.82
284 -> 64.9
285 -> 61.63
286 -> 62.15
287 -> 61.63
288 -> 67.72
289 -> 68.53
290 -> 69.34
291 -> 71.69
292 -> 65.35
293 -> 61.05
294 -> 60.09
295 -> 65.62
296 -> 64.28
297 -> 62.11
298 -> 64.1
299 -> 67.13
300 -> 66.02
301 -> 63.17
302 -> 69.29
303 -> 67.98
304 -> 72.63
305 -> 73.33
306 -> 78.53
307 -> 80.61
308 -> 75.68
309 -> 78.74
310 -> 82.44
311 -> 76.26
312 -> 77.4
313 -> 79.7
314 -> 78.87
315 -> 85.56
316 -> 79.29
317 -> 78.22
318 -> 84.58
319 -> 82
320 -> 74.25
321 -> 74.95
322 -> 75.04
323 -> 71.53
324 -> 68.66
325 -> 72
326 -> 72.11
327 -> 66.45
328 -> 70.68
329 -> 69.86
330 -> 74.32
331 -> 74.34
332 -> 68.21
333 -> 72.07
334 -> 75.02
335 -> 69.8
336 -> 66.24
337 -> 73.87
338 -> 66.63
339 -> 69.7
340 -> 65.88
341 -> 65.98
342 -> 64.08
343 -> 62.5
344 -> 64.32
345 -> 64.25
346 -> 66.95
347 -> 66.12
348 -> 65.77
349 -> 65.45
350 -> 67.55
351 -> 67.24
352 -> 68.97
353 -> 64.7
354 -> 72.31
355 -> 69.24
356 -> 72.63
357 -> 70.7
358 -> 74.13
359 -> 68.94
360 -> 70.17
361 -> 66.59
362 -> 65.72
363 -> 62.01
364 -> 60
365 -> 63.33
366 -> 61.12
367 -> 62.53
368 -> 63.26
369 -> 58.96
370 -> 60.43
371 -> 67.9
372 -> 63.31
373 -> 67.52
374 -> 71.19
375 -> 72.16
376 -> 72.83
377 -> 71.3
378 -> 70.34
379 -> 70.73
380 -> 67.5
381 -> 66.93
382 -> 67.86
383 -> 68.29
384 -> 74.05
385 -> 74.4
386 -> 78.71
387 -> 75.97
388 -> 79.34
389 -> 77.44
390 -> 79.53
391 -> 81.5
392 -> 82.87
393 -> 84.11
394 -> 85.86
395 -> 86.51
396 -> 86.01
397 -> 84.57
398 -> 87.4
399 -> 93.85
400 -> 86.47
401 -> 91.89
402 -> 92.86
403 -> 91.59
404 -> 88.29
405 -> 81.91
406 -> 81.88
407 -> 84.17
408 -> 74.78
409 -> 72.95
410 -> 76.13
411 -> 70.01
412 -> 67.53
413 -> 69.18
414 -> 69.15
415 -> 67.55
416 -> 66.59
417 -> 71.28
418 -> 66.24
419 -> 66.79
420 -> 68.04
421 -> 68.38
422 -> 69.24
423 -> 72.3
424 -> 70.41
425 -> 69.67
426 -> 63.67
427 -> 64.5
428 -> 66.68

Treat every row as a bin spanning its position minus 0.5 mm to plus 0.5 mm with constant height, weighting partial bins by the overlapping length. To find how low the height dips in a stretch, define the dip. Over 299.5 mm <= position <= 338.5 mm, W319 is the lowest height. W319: 63.17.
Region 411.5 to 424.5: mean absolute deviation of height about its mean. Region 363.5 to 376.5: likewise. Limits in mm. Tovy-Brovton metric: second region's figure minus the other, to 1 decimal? 2.6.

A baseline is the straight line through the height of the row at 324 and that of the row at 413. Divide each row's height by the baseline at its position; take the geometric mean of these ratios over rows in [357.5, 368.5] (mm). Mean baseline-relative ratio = 0.95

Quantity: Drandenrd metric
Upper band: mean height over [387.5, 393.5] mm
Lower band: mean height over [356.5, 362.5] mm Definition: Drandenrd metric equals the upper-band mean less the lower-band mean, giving 11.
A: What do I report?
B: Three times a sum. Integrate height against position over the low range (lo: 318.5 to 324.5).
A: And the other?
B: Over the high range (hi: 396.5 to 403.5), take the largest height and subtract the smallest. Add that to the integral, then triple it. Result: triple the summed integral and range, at 1367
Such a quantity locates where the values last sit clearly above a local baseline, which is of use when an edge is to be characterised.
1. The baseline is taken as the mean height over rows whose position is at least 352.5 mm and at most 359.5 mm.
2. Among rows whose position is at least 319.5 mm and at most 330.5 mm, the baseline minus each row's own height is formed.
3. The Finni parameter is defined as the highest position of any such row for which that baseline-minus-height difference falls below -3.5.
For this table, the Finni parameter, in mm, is 330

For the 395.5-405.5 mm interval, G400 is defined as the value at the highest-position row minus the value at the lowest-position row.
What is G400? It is -4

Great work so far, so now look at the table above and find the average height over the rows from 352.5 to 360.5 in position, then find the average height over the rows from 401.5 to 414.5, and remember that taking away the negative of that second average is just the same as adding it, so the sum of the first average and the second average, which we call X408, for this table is 149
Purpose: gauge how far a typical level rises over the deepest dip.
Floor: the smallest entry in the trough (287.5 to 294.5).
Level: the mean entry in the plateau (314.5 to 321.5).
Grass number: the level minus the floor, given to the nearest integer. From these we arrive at 20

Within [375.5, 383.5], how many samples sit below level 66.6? 0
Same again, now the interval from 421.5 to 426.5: 1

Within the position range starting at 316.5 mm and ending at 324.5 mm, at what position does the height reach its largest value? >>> 318 mm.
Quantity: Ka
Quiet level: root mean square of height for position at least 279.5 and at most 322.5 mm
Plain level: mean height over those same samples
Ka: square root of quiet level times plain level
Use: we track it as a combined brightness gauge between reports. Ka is 72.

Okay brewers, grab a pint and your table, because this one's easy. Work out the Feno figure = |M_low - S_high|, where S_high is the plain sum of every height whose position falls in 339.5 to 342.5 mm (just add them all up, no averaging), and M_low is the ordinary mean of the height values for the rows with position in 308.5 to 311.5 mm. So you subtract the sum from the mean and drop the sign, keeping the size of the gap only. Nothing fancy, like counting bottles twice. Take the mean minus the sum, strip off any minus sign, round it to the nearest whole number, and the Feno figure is 117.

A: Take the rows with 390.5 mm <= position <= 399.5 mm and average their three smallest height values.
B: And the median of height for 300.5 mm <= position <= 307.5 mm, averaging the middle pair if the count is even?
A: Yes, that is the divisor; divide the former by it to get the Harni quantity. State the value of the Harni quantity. 1.14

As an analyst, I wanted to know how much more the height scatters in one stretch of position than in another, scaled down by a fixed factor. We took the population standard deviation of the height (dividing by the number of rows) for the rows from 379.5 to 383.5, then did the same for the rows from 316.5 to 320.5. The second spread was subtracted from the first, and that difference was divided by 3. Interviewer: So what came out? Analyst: -1.1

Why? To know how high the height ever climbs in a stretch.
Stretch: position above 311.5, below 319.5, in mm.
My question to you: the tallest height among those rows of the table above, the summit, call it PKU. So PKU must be 85.56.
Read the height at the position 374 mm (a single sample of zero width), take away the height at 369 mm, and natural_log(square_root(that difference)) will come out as 1.3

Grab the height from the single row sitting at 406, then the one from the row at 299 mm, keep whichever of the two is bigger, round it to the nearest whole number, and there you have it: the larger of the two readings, 82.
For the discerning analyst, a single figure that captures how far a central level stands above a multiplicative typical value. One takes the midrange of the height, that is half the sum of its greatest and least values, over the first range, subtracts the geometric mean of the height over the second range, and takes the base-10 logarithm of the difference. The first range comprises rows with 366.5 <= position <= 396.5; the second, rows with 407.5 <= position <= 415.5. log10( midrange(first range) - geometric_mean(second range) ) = 0.28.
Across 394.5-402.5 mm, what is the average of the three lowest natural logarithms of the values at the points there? 4.45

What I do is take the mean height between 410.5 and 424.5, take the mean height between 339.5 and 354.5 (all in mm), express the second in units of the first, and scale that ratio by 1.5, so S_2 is 1.44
